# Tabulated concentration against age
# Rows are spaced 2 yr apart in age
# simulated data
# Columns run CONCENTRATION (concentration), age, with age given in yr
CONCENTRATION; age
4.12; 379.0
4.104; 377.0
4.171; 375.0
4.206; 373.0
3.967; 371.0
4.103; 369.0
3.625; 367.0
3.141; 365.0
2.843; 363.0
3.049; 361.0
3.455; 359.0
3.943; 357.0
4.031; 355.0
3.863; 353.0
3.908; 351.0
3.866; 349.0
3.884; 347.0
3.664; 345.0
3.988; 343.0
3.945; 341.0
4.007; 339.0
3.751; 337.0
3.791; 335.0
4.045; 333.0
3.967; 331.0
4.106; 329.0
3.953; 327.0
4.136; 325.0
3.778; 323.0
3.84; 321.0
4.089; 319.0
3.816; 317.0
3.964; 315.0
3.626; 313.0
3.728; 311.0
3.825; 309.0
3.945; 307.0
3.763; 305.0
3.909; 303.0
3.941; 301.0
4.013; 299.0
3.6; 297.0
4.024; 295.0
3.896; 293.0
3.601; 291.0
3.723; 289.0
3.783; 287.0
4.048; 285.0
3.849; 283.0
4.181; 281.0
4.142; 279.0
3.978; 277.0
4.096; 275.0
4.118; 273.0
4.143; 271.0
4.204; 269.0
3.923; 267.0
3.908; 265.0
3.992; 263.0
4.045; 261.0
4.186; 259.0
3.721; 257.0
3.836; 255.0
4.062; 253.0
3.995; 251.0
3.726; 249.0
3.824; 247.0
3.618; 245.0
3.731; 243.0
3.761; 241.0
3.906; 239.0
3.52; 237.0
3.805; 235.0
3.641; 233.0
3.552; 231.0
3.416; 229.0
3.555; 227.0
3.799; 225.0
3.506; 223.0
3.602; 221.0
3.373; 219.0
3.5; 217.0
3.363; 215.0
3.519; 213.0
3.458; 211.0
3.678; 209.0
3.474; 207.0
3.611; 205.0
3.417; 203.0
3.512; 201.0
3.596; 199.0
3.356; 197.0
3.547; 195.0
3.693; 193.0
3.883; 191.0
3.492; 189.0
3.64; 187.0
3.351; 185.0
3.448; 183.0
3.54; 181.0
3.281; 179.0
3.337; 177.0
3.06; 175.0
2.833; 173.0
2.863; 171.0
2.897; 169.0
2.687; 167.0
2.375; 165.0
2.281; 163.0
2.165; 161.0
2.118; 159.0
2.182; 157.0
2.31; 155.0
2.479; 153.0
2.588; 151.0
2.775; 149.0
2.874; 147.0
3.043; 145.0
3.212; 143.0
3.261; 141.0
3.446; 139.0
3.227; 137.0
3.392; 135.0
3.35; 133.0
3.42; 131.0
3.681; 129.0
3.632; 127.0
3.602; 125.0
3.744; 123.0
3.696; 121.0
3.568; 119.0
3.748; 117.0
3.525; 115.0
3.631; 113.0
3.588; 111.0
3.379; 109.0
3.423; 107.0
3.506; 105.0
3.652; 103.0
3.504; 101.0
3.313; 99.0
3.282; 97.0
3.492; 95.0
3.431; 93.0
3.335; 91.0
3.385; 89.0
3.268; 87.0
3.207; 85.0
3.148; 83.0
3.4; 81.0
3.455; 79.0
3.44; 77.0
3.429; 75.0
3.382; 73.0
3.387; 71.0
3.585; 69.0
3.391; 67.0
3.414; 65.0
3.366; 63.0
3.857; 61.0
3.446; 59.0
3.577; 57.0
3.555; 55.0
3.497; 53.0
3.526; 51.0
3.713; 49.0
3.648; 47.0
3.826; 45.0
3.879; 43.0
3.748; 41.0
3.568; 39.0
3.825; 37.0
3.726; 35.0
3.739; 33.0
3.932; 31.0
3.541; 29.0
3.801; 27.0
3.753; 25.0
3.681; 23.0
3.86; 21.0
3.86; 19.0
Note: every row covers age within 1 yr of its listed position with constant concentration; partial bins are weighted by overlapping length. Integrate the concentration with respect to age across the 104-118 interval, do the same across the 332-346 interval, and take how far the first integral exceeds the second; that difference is -4.8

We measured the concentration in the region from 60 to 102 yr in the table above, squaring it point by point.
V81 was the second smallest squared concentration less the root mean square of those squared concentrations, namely -1.4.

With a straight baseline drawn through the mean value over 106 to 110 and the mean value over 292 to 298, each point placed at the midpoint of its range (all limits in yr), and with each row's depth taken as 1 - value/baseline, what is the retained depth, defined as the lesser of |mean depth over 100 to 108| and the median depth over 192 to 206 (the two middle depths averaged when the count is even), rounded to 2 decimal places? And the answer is 0.02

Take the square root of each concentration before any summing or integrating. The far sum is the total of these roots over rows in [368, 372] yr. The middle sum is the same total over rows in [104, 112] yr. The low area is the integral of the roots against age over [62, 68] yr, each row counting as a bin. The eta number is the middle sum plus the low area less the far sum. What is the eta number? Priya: 14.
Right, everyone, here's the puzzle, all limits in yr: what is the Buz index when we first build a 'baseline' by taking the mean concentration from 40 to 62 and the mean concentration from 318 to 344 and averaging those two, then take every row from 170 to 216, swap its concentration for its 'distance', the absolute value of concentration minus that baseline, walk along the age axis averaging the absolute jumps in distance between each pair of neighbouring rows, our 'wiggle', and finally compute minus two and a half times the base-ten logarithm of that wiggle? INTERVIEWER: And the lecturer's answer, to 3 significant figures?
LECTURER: 2.00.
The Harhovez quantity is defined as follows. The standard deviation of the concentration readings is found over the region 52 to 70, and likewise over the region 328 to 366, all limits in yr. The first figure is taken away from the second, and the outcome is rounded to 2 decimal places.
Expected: 0.21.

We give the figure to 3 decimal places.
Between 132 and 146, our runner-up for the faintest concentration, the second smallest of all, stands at 3.212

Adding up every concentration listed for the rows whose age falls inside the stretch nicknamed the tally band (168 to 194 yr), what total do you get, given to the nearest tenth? 43.3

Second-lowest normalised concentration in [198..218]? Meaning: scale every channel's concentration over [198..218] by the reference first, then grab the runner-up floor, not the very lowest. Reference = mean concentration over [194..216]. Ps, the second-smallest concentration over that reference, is 0.98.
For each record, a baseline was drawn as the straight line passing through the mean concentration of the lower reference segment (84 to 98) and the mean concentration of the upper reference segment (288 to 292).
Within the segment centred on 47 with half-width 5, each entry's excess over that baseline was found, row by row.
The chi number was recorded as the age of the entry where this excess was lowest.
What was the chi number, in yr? 51.0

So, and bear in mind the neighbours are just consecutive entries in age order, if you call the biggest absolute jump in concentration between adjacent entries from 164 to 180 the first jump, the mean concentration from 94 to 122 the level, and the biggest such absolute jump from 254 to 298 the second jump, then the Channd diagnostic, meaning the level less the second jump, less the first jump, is 2.74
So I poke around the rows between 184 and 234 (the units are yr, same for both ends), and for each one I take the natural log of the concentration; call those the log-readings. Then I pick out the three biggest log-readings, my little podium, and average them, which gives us 1.33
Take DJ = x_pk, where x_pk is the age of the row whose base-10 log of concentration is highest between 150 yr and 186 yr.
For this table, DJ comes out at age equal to 181.0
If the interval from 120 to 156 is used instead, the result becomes 123.0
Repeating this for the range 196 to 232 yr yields 225.0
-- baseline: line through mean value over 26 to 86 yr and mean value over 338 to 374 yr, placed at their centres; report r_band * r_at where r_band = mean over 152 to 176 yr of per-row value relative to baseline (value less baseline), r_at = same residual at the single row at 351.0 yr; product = -0.18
